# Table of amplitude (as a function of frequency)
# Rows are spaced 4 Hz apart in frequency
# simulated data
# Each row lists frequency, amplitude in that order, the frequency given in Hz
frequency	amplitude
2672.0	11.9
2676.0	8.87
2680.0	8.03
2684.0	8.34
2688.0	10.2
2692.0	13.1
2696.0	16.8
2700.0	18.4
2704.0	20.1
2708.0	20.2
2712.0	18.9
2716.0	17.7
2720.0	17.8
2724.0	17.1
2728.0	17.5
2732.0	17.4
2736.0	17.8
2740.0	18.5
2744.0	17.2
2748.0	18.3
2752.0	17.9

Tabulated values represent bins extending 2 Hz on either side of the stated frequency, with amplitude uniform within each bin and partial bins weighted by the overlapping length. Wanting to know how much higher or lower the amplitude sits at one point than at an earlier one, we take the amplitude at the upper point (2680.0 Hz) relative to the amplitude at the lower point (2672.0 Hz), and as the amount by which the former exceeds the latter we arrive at -3.9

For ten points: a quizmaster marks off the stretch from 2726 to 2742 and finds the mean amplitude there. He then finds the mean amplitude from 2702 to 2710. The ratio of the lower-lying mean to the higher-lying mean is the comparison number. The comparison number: 1.13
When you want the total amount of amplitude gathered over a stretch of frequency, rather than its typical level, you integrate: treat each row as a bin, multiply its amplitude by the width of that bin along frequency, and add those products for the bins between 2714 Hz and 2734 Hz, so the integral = 350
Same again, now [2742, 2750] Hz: 142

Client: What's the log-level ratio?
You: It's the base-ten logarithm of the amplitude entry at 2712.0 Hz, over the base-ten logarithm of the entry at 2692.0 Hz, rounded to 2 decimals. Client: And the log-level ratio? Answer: 1.14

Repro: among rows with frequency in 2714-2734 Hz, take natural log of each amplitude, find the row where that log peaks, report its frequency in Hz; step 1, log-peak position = 2720.0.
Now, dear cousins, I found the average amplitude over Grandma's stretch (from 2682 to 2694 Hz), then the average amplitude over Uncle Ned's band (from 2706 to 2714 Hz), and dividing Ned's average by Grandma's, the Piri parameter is 1.85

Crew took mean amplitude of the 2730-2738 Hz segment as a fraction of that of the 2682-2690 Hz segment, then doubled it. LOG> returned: 3.8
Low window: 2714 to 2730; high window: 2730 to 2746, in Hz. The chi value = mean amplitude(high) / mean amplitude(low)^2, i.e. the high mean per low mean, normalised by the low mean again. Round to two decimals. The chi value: 0.06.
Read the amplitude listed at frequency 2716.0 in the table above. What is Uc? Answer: 17.7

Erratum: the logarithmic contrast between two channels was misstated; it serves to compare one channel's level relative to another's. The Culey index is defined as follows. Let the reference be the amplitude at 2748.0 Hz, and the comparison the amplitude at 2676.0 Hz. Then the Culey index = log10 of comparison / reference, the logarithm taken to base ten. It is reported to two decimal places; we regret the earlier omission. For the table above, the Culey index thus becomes -0.31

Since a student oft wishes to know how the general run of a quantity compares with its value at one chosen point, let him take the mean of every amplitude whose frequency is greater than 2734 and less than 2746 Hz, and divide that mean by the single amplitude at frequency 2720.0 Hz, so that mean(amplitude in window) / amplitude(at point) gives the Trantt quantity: 1.0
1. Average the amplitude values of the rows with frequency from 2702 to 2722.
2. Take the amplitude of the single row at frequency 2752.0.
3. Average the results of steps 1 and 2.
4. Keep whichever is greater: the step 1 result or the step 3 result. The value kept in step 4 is 18.9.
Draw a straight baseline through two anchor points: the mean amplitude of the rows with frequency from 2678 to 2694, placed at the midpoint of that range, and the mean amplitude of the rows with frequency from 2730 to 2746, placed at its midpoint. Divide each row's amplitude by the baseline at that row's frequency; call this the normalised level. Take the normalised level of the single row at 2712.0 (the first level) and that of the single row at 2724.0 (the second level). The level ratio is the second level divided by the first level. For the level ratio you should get 0.80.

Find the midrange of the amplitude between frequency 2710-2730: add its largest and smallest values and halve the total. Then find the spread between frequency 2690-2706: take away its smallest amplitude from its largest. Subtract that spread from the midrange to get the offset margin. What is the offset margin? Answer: 11.0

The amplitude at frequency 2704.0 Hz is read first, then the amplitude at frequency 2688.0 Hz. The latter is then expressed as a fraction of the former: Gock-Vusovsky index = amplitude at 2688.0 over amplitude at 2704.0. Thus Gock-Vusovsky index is 0.51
